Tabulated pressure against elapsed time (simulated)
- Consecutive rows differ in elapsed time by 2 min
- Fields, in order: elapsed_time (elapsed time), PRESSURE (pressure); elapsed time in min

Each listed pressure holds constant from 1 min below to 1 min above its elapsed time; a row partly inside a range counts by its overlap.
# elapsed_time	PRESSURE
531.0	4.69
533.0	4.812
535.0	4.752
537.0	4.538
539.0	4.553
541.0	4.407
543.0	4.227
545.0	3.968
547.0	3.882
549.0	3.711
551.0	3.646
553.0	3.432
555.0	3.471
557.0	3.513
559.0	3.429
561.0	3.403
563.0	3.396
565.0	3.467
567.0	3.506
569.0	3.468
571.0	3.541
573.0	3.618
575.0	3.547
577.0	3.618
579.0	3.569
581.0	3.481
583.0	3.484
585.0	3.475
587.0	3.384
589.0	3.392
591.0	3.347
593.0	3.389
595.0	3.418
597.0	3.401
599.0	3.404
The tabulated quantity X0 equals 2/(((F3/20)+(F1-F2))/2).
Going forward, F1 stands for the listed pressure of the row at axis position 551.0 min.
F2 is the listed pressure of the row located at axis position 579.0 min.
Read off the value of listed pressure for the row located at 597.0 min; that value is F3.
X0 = 16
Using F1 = 3.646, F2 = 3.569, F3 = 3.401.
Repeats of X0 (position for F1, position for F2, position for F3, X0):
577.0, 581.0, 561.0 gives 13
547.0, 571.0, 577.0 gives 8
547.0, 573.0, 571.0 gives 9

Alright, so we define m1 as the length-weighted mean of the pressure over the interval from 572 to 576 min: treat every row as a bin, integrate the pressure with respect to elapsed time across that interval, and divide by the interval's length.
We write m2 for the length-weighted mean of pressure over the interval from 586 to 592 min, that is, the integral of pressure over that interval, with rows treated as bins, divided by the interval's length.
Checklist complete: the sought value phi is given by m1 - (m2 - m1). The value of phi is 3.8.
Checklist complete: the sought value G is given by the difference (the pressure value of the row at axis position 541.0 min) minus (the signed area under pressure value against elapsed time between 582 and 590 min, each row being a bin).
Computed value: -23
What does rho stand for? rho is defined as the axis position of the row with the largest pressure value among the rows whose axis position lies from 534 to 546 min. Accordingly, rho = 535.0 min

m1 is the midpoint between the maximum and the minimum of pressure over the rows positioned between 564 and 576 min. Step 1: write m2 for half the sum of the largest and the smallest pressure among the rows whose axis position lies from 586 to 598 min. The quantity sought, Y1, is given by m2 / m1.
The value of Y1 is 0.95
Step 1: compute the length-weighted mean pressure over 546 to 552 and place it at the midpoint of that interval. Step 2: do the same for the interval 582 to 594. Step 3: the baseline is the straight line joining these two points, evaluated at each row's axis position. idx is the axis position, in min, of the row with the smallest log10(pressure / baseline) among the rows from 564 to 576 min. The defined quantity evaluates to 565.0 min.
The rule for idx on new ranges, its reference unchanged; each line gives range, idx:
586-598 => 591.0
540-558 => 553.0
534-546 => 545.0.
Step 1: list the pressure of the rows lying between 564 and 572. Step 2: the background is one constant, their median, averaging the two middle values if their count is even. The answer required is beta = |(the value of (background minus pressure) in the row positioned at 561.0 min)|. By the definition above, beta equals 0.08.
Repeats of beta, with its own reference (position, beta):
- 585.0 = 0.01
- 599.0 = 0.08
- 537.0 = 1.05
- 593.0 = 0.10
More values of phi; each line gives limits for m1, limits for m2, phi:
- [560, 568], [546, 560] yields 3.3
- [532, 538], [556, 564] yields 6.0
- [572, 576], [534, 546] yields 2.8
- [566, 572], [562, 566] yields 3.6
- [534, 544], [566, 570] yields 5.5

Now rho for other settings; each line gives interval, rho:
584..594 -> 585.0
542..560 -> 543.0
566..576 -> 573.0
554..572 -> 571.0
